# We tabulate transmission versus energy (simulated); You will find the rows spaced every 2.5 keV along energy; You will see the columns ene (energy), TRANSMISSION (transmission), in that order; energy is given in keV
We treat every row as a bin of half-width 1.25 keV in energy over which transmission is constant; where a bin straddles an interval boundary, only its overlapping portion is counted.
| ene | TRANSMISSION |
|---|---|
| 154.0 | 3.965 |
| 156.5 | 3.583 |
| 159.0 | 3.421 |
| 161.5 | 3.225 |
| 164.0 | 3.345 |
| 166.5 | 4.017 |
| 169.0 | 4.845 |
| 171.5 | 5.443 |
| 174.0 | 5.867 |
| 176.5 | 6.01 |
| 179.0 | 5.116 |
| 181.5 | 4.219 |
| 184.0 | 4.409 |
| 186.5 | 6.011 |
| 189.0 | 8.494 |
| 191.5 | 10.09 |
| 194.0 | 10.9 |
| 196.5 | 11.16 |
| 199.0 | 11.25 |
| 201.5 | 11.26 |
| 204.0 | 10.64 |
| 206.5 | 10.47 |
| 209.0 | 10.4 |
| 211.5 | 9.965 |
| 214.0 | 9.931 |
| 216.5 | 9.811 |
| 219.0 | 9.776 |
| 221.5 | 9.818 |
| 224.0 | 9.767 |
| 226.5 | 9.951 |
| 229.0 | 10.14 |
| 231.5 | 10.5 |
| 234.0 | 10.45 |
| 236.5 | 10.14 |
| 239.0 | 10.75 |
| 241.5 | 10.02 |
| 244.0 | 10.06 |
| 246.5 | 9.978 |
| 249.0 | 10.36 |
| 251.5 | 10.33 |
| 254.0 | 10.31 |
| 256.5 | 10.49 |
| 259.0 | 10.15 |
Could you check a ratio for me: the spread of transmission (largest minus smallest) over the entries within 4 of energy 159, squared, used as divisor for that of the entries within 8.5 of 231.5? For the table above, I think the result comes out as 7.7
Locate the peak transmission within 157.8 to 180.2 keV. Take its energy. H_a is 176.5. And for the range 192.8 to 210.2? 201.5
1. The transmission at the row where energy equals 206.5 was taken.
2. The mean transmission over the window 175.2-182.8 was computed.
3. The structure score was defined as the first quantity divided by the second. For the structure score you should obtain 2.0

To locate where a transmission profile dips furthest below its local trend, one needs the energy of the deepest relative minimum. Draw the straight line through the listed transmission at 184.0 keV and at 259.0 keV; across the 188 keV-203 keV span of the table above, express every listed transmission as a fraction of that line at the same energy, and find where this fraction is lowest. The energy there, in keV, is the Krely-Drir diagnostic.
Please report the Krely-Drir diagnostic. 189.0 keV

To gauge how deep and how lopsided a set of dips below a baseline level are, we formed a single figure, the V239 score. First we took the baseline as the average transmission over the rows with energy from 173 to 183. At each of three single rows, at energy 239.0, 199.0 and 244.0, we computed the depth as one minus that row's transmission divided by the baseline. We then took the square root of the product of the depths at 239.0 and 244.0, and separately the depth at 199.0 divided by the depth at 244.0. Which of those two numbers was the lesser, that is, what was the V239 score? 1.0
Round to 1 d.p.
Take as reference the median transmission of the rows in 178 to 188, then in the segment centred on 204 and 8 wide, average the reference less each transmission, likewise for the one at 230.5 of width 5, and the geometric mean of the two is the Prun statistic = 5.8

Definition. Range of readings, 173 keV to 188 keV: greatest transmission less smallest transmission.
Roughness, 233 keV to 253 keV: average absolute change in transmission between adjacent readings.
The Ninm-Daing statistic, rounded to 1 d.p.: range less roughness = 1.5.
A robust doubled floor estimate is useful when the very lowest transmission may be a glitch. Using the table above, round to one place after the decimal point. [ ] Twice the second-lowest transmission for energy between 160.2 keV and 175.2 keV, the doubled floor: 6.7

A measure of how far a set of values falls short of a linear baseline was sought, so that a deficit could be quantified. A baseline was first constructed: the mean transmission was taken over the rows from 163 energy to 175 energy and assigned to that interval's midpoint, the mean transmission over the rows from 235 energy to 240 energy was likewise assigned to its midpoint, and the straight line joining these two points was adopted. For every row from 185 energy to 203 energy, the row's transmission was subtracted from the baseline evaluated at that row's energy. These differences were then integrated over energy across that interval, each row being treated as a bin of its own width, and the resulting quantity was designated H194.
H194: -54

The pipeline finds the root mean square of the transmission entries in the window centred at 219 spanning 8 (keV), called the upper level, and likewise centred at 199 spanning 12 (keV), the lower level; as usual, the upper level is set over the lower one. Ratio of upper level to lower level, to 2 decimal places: 0.89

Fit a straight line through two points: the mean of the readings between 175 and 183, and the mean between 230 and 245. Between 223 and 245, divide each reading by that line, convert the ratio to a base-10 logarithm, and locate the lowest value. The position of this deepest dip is 244.0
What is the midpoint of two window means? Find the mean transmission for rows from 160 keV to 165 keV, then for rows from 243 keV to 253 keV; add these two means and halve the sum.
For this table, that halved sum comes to 6.7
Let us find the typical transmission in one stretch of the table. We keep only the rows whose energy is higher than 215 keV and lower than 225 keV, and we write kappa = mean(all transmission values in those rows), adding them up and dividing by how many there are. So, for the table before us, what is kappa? 9.8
